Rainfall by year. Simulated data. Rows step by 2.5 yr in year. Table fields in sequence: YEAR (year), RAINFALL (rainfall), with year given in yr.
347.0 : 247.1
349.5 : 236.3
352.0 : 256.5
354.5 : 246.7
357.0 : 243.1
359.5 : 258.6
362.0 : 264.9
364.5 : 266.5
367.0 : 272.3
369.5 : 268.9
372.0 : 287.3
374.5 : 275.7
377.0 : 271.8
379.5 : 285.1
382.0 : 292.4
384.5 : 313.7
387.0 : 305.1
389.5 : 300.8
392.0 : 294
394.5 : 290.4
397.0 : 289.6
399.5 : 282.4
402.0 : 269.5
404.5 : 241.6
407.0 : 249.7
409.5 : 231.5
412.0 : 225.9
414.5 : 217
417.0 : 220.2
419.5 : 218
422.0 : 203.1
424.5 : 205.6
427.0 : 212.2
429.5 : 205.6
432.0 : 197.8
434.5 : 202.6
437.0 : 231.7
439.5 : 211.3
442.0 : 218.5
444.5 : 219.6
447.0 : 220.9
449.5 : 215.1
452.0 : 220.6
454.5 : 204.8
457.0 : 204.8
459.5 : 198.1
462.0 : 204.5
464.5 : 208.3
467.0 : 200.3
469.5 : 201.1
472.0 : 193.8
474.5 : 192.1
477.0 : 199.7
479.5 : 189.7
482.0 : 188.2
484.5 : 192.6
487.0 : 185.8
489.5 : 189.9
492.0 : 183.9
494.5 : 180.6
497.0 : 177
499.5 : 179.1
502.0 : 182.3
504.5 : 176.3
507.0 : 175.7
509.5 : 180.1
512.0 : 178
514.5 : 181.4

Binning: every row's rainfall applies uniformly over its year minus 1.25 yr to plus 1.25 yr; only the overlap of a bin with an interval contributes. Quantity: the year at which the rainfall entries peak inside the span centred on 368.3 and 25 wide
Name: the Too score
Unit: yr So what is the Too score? 372.0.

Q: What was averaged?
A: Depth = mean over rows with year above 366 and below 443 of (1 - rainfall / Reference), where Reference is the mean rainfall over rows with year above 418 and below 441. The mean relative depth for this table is -0.2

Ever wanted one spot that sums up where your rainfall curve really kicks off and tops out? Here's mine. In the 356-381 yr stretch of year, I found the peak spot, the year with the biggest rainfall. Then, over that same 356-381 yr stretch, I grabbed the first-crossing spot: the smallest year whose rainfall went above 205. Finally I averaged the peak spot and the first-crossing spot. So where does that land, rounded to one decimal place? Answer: 364.5 yr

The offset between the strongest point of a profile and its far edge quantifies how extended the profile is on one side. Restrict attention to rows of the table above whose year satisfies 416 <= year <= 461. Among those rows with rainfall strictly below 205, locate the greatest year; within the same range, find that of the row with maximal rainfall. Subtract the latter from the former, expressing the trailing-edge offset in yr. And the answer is 22.5 yr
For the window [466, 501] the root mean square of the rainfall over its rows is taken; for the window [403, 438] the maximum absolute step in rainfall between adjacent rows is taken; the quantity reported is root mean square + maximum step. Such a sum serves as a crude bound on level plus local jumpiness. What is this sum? 219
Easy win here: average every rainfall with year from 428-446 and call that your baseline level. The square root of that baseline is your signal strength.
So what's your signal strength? 14.6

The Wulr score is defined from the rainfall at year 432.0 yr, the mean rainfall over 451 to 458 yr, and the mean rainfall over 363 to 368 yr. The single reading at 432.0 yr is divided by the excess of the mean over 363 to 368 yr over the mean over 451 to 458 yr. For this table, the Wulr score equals 3.3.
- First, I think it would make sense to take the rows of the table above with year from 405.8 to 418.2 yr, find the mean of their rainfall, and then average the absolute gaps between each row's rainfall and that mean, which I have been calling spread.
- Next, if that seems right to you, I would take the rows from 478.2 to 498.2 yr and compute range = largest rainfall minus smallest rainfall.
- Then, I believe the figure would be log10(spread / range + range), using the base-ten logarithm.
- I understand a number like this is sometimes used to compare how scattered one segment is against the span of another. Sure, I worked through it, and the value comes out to 1.21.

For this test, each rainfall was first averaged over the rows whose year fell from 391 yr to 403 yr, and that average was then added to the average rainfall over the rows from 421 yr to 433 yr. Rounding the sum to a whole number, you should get 490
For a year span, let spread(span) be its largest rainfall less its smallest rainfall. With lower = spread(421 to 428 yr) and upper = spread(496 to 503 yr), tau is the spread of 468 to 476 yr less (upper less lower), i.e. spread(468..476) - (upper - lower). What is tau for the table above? 13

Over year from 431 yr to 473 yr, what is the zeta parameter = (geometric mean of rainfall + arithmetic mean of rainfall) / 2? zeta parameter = 209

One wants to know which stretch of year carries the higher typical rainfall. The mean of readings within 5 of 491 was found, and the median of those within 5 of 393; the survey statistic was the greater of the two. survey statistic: 292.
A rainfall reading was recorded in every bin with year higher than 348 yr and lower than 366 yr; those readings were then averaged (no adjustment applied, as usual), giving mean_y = 253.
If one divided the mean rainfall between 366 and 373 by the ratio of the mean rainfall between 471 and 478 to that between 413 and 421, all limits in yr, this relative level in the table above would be 309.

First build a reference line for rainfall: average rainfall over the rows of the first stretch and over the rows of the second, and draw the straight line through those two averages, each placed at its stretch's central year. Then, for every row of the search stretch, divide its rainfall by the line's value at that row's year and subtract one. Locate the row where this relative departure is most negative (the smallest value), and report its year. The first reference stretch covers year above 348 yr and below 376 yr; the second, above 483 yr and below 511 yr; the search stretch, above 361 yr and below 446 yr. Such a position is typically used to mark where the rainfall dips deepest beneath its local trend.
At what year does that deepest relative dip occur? 432.0 yr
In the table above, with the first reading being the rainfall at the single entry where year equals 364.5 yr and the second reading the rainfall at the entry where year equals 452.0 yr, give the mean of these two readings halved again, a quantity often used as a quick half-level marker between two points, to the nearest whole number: 122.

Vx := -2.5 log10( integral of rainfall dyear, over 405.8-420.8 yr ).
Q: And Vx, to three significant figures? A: -8.83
